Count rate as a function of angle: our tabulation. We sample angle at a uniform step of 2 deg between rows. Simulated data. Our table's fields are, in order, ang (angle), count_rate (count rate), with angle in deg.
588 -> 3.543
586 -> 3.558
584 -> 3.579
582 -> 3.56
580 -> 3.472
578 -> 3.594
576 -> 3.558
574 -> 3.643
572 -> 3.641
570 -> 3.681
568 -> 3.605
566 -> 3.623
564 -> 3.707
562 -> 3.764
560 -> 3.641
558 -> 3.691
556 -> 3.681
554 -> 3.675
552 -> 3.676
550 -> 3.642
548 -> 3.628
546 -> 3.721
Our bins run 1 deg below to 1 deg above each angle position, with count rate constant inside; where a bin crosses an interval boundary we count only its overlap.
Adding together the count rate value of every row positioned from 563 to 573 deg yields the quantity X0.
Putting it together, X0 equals 18.3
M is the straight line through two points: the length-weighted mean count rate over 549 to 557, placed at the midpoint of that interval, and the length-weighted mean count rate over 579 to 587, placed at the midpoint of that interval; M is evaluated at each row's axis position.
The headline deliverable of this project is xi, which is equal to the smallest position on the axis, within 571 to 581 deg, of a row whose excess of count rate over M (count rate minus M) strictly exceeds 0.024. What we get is 572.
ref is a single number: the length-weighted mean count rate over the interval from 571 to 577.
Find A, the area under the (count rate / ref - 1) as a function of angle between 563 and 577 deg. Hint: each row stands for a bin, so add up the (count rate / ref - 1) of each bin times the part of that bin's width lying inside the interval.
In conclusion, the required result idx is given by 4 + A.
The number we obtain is 4.09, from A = 0.09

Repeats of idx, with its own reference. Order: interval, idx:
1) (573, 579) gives 3.97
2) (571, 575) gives 4.03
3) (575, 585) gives 3.83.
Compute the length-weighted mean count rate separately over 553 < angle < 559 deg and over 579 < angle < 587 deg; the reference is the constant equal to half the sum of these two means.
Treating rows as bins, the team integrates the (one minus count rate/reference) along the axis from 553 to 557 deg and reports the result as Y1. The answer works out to -0.07 deg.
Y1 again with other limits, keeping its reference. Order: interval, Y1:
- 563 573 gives -0.11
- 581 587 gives 0.08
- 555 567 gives -0.24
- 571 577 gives 0.00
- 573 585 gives 0.15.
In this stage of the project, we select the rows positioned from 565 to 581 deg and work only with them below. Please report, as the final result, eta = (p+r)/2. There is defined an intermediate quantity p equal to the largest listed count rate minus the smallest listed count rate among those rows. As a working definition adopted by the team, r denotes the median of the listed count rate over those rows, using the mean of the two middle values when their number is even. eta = 1.91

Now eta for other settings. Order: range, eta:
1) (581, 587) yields 1.79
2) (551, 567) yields 1.91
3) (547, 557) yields 1.86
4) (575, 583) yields 1.84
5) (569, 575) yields 1.84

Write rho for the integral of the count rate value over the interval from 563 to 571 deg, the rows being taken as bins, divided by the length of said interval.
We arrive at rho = 3.65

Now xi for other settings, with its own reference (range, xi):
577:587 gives 578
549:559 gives 556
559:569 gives 562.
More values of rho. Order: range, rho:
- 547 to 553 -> 3.65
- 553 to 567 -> 3.68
